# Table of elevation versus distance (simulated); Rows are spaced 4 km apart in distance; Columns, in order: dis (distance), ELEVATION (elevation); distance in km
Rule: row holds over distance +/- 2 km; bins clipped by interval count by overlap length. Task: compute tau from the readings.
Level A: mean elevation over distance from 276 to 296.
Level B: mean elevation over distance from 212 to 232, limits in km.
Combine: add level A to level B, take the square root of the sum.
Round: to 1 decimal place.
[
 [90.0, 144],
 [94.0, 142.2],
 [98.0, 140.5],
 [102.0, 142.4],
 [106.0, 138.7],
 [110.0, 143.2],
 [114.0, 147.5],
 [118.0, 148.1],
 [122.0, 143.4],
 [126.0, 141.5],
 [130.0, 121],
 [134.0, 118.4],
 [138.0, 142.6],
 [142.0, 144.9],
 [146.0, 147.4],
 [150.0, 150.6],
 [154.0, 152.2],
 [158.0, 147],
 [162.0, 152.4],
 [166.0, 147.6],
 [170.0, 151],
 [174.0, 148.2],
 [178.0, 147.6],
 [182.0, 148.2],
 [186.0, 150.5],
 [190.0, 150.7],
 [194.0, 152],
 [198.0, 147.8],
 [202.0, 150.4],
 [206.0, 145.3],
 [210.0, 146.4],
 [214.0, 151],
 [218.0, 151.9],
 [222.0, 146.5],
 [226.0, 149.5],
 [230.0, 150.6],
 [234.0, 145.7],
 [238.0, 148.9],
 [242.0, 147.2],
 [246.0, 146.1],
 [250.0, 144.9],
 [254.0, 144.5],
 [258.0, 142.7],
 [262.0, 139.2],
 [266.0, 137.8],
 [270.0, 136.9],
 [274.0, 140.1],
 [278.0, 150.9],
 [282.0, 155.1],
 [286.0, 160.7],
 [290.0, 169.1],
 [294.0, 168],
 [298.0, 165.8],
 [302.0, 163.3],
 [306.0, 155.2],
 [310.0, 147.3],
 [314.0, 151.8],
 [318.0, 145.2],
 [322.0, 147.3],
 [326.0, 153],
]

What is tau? 17.6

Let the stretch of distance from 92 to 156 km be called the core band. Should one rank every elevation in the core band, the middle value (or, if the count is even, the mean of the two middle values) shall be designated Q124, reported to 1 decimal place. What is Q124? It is 142.9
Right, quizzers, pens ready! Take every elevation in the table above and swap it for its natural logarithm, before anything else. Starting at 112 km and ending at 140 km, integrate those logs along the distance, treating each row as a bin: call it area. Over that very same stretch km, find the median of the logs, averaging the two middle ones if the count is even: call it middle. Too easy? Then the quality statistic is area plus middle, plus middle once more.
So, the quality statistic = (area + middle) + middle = 148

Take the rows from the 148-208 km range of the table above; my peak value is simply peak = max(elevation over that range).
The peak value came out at 152.4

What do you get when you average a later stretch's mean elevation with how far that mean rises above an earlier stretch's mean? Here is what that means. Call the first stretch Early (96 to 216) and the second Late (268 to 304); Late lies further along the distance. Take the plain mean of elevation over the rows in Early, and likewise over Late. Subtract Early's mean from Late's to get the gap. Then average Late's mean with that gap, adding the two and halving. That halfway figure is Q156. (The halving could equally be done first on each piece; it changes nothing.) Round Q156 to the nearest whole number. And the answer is 84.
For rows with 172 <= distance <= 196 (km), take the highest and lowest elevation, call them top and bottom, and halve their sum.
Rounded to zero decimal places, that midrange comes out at 150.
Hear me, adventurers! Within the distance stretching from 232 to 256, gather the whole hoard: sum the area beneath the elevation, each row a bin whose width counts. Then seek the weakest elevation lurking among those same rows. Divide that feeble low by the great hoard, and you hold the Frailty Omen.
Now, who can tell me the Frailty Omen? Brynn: 0.0412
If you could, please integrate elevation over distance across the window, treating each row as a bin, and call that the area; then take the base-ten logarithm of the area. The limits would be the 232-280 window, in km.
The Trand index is 3.8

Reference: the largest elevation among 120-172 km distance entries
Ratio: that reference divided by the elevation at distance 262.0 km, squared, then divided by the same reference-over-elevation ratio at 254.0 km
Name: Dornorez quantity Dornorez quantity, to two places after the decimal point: 1.14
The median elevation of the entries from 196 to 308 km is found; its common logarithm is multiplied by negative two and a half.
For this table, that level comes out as -5.43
